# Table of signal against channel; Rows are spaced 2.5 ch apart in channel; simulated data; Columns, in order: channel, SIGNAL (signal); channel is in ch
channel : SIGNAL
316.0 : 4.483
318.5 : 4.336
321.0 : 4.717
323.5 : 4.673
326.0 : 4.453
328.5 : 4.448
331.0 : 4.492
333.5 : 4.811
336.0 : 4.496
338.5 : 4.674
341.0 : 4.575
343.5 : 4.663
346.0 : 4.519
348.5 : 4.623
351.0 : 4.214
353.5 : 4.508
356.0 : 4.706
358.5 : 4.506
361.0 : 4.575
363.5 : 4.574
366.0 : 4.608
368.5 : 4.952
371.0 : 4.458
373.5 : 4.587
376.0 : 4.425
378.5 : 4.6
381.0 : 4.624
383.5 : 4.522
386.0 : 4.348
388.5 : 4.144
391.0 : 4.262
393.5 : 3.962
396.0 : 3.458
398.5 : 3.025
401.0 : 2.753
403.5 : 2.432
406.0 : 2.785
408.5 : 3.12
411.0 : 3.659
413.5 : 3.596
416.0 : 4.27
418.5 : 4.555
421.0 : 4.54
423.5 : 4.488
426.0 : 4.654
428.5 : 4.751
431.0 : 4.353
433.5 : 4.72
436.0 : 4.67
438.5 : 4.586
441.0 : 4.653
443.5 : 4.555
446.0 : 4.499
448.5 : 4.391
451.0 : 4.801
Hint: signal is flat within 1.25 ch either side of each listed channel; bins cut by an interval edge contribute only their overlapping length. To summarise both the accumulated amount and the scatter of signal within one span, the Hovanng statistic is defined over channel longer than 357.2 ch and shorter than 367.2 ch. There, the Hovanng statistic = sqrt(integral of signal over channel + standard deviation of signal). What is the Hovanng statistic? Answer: 6.76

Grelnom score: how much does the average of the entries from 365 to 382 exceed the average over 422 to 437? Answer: 0.00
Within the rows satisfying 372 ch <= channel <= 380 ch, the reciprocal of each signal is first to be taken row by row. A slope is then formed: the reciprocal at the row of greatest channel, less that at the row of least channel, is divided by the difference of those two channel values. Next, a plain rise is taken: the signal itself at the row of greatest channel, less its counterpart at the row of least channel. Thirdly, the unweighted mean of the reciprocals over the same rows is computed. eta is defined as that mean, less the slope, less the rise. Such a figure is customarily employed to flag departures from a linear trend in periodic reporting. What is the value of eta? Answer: 0.2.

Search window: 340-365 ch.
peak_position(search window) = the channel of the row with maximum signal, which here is 356.0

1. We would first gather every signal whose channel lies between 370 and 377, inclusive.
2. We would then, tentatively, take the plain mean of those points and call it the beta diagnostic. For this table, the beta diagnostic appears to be 4.49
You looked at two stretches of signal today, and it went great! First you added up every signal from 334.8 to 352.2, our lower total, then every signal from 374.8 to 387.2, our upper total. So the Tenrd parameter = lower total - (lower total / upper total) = 30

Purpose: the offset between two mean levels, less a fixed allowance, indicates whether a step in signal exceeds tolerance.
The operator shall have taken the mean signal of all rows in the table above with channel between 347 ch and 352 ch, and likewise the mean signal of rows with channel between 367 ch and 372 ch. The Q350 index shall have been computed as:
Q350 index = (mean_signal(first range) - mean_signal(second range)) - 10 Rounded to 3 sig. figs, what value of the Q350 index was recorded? -10.3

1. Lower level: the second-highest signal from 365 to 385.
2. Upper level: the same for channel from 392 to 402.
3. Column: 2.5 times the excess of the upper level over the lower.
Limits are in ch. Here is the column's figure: -2.9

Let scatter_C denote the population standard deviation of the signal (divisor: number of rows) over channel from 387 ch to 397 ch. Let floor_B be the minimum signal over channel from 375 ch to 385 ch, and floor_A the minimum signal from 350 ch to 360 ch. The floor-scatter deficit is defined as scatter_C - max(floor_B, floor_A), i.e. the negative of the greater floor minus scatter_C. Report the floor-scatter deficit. -4.12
